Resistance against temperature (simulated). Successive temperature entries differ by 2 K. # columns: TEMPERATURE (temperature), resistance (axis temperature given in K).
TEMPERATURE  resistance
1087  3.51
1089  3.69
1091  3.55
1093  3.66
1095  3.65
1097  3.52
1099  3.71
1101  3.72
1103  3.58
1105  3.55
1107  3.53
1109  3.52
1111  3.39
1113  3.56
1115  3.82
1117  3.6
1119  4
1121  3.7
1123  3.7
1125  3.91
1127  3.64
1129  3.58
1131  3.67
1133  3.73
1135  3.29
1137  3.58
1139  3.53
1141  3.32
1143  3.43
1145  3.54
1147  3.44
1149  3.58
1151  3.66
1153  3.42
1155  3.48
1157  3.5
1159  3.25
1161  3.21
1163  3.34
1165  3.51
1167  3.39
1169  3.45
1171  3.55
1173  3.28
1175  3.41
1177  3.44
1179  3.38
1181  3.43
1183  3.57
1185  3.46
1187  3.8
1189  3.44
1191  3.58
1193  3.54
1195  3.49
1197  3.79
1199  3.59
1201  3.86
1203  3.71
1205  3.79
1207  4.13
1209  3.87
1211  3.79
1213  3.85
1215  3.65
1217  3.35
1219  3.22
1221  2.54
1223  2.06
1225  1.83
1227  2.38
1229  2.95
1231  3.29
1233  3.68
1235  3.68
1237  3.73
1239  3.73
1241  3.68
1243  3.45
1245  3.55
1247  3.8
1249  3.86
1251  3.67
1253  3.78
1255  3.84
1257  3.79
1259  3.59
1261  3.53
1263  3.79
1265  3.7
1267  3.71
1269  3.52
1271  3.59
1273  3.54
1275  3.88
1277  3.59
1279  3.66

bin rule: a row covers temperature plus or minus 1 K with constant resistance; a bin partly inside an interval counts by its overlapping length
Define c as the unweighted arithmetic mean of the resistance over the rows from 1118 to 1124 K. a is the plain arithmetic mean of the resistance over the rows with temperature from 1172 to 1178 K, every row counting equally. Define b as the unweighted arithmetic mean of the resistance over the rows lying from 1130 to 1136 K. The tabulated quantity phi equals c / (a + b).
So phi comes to 0.548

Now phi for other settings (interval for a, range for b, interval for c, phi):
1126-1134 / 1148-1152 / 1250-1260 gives 0.513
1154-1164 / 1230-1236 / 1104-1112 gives 0.506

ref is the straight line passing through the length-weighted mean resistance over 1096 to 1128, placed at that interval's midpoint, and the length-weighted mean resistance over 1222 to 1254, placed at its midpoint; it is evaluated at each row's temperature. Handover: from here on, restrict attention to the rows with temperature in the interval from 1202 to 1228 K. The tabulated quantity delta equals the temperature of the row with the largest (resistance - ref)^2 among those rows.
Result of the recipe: 1225 K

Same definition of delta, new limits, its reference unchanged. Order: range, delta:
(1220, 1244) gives 1225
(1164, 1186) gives 1173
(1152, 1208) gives 1207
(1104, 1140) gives 1119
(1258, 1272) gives 1263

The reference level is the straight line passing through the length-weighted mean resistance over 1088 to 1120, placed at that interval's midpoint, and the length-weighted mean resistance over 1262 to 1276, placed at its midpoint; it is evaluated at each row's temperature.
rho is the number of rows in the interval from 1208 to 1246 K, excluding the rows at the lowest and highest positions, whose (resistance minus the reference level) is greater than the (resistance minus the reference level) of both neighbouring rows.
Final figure 3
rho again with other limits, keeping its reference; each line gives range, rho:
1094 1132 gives 4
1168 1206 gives 7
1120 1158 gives 5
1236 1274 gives 5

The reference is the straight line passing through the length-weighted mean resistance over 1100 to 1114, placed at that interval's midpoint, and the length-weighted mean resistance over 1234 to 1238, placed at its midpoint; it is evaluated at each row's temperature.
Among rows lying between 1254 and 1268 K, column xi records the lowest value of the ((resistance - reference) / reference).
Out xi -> -0.05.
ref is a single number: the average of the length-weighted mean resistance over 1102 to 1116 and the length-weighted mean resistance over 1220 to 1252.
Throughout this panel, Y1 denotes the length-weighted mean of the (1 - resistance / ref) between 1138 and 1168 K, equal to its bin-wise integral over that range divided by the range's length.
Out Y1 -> -0.011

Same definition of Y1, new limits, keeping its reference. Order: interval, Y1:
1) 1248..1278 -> -0.085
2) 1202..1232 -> 0.052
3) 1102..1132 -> -0.072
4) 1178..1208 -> -0.069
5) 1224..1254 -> 0.000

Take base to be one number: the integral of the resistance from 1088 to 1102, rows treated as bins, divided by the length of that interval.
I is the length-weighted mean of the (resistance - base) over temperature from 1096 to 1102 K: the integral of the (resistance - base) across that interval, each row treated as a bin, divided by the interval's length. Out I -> 0.01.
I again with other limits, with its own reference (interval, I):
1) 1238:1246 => -0.04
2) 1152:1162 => -0.27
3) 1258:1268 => 0.02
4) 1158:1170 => -0.28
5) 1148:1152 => -0.02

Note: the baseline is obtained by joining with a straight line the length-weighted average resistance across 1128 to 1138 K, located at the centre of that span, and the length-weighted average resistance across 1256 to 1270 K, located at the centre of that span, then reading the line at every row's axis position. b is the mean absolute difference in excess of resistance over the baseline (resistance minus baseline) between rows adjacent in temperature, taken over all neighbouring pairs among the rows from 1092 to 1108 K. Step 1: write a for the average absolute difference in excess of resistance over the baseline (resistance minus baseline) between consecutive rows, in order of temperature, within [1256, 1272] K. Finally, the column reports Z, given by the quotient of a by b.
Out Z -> 1.65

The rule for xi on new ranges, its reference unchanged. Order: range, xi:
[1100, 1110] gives -0.01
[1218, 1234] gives -0.50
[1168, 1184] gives -0.10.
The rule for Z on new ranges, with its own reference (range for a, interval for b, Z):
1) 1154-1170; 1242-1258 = 0.97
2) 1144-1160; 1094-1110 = 1.66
